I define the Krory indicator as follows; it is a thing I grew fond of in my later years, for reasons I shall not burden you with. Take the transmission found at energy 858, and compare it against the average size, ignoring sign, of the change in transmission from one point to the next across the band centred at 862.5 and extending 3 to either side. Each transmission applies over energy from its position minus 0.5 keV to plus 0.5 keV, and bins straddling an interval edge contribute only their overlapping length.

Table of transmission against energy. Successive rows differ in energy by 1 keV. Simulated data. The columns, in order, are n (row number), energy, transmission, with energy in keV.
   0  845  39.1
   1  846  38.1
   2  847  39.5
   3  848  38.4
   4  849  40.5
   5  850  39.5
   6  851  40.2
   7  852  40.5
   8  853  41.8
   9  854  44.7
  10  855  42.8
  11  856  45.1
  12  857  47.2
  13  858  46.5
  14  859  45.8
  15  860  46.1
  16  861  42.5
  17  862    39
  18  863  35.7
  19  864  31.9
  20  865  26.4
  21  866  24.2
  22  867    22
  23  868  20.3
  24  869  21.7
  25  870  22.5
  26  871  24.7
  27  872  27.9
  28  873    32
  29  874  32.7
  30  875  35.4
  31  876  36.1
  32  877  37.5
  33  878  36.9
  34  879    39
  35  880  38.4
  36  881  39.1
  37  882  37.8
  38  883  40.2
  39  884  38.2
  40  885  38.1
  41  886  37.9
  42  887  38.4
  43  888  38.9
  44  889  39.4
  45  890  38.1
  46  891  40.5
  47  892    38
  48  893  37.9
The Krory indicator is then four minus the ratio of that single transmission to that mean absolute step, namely -8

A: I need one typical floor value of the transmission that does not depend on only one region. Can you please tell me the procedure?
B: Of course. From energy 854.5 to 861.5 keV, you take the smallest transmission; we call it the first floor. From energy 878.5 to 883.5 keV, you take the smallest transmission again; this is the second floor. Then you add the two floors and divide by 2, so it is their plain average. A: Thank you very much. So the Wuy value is 40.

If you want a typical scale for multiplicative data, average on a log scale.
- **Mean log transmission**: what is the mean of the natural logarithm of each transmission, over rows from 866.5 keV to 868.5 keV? 3.05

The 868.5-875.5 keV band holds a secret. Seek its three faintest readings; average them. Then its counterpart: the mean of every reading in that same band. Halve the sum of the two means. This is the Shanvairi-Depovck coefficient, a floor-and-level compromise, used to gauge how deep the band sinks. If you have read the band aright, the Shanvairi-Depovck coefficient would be 26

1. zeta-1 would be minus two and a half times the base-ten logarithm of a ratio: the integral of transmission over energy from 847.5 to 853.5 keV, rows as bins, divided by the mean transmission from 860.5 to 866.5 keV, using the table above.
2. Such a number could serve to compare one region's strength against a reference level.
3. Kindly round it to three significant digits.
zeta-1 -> -2.15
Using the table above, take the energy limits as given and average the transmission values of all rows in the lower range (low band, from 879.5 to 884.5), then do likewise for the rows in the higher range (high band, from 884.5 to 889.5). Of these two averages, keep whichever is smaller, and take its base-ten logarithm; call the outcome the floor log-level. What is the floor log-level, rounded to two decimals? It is 1.59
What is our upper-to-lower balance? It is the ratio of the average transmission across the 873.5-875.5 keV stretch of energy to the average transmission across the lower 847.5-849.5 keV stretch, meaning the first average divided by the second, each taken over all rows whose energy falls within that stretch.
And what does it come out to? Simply 0.86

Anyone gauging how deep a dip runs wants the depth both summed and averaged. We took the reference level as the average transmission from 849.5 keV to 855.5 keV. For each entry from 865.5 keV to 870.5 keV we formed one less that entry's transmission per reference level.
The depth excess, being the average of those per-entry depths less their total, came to -1.9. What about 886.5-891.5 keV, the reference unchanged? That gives -0.2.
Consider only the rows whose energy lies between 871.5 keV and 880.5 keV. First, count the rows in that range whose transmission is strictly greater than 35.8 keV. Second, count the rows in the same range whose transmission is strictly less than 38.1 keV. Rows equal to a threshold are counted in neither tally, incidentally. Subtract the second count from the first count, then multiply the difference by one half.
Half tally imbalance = -1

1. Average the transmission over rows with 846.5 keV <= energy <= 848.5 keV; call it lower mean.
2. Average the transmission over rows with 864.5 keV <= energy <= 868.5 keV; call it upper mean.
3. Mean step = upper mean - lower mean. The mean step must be -16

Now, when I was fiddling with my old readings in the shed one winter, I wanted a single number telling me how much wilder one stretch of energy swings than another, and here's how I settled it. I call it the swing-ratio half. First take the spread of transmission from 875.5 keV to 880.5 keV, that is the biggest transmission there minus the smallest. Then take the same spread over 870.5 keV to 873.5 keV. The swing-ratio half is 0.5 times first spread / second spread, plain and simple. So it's 0.20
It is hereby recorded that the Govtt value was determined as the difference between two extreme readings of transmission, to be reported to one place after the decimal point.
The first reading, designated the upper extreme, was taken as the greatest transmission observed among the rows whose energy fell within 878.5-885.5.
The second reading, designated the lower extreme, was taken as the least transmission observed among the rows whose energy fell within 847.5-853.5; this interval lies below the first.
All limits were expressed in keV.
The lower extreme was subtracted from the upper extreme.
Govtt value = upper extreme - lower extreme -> 1.8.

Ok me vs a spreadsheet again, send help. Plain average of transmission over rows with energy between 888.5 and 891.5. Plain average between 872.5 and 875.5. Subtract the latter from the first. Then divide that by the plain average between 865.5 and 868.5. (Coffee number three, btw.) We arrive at 0.27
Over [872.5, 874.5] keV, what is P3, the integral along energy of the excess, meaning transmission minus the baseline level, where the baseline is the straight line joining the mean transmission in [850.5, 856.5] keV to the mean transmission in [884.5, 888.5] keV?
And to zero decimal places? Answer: -15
